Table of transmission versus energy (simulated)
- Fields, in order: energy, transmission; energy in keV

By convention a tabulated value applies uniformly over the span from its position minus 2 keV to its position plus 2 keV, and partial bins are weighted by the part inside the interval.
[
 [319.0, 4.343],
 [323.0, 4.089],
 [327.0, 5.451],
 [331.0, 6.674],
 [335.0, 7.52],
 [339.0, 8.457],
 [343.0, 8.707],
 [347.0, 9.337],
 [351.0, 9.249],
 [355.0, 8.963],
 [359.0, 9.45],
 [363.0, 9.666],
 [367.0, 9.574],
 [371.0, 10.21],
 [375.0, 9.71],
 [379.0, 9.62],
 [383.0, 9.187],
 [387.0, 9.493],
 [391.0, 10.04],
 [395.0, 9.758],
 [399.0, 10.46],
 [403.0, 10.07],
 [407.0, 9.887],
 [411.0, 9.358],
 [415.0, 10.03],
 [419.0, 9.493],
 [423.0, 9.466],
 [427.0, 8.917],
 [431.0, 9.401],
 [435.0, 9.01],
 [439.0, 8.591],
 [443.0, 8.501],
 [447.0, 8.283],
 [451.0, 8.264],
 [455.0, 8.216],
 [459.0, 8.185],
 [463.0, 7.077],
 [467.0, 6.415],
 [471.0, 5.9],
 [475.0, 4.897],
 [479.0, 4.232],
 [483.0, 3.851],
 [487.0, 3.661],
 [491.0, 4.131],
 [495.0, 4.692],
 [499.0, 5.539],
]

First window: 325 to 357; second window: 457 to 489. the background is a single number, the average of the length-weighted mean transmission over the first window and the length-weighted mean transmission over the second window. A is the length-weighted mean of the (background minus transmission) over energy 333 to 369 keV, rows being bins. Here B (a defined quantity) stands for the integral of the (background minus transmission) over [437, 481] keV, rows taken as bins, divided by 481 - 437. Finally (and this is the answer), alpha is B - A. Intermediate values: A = -2.2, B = -0.4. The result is 1.8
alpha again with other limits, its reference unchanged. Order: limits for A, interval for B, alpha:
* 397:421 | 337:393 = 0.5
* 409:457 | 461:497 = 4.0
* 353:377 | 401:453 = 0.4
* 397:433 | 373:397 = 0.0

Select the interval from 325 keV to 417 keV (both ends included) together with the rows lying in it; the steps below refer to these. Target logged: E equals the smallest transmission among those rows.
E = 5.451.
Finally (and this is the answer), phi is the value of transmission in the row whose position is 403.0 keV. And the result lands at 10.07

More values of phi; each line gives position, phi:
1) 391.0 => 10.04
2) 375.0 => 9.71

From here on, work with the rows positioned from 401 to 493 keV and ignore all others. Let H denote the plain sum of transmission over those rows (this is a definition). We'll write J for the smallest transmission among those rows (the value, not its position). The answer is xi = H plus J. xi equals 179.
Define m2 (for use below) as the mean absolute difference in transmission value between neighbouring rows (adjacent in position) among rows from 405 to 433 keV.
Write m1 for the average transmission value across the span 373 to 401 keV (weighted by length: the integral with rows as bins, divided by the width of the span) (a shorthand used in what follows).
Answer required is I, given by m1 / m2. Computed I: 21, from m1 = 9.8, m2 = 0.47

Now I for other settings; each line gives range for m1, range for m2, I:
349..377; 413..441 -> 24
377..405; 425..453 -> 36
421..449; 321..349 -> 10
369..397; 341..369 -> 32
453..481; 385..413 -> 15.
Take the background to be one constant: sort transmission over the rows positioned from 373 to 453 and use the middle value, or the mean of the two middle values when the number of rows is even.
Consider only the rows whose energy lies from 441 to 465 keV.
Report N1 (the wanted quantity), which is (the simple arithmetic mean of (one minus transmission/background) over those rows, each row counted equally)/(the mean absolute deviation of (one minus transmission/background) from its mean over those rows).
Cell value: 4.1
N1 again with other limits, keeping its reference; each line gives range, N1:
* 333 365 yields 1.1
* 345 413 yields -0.6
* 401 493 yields 1.0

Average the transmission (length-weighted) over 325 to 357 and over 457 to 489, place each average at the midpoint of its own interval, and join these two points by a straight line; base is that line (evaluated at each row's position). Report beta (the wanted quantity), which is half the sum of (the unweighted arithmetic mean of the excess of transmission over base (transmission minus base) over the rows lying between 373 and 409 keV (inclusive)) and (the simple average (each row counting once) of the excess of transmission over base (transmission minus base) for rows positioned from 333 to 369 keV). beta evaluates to 1.92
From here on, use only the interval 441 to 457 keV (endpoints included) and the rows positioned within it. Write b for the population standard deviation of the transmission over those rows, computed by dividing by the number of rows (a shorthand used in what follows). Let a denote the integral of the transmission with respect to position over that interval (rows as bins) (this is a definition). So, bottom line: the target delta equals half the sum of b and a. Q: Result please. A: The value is 67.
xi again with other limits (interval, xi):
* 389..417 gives 79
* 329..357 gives 66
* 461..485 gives 36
